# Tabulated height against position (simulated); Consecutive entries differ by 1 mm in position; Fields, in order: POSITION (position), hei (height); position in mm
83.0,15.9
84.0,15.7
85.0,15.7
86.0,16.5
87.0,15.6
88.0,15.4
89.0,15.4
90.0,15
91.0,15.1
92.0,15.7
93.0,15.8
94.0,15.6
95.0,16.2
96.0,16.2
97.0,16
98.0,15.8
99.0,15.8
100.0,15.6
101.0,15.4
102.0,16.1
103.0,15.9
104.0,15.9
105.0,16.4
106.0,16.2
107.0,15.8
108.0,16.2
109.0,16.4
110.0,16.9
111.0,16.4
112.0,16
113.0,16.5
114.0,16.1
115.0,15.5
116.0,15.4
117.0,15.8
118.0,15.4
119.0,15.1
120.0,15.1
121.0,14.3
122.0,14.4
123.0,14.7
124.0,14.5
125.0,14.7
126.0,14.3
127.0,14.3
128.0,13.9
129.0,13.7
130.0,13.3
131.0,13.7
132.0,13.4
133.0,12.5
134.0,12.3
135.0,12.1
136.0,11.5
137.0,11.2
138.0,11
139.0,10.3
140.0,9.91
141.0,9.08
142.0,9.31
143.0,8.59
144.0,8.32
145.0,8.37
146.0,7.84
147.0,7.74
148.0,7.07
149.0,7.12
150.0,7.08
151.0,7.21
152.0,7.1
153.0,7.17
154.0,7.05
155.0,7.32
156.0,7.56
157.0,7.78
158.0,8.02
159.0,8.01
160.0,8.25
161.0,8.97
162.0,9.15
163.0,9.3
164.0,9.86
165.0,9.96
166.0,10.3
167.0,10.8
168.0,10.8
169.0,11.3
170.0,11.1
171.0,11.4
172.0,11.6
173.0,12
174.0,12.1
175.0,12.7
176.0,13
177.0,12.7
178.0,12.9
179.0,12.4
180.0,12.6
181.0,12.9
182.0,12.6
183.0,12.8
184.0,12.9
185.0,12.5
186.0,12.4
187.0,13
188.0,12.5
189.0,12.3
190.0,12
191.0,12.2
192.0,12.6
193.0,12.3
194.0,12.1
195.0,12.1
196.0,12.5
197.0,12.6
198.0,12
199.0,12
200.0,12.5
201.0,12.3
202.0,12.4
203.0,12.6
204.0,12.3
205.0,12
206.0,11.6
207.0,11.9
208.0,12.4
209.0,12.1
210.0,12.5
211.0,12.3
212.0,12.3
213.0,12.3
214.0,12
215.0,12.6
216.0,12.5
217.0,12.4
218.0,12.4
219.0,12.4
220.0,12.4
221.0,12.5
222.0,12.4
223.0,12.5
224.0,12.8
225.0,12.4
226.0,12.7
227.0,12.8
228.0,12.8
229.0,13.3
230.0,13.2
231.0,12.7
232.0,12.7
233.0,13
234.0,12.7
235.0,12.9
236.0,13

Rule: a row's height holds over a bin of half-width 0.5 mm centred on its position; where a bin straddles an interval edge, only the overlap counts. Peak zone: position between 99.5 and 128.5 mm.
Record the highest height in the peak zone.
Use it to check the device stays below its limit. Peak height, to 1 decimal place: 16.9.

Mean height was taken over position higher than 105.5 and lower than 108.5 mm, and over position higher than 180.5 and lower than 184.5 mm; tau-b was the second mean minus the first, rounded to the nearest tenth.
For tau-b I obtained -3.3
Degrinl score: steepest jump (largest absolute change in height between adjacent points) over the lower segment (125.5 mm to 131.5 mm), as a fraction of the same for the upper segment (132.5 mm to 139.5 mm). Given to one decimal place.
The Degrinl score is 0.6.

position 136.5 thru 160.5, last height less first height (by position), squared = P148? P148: 8.7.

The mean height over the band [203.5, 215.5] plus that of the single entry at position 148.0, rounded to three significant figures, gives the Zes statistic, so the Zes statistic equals 19.3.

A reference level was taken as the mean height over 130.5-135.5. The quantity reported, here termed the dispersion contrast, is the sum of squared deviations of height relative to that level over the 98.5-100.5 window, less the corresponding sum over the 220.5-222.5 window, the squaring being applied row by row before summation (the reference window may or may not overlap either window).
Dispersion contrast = 17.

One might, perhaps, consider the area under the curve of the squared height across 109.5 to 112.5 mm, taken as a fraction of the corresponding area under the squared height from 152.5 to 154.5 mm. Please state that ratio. 8.0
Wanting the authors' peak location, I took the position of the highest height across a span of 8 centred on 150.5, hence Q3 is 147.0 mm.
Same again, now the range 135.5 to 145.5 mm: 136.0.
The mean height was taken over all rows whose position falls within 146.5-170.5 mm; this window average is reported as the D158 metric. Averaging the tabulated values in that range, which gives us 8.6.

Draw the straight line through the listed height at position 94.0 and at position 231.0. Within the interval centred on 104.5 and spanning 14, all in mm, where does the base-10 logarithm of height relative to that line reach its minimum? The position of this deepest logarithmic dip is 101.0 mm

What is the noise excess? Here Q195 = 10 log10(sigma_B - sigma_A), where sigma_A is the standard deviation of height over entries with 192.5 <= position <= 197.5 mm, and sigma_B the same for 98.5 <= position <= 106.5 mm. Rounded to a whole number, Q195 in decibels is -10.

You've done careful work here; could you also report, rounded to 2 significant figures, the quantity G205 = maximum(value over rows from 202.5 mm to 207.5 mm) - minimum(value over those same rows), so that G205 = 1.0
